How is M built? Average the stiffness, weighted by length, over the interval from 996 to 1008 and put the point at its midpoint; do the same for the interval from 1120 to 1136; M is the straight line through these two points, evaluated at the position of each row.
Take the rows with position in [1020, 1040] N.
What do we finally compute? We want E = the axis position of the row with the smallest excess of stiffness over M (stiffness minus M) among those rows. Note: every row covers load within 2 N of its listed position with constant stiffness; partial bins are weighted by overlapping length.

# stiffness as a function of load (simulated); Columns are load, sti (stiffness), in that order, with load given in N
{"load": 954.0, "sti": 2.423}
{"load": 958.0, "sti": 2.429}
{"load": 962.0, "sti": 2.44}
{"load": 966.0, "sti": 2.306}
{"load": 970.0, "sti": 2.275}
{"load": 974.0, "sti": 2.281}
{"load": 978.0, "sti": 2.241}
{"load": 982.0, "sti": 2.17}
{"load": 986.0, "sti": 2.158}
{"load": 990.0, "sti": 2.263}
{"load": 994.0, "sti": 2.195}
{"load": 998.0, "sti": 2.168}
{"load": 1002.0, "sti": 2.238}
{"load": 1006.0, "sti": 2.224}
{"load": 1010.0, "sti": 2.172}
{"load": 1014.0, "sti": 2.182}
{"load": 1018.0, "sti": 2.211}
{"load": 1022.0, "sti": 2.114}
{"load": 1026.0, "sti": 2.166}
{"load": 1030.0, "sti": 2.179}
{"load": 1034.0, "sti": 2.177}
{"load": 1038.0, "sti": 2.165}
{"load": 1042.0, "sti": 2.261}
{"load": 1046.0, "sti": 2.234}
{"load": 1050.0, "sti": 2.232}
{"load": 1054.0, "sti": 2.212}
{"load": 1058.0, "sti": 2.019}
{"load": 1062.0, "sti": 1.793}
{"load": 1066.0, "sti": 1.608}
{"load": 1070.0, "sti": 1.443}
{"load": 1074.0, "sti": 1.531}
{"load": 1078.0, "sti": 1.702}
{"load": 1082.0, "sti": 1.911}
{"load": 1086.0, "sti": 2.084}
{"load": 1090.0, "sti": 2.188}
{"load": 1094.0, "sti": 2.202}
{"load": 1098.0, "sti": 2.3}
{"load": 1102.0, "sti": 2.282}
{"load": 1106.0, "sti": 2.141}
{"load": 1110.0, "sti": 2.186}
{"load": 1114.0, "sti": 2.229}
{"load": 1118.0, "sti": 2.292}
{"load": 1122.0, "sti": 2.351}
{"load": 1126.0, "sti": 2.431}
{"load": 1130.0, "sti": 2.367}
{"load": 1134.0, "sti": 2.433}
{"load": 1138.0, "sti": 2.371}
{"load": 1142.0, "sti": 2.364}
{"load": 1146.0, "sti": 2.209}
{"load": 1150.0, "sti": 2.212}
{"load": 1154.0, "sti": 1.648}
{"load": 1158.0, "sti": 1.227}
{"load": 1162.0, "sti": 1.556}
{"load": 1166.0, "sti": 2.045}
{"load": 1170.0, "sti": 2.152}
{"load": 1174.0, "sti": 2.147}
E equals 1022.0 N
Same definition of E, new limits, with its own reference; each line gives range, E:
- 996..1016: 1010.0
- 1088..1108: 1106.0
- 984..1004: 998.0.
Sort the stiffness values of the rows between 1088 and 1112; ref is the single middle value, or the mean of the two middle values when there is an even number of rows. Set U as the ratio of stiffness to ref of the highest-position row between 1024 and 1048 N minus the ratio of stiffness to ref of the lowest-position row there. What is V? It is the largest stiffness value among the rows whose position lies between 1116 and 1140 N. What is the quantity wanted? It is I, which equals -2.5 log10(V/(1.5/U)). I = 3.2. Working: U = 0.031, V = 2.433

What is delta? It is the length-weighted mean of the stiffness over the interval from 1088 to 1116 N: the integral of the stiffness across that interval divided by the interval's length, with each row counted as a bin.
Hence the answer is 2.22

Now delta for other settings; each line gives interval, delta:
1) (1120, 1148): 2.36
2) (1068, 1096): 1.87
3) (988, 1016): 2.21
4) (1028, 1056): 2.21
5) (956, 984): 2.31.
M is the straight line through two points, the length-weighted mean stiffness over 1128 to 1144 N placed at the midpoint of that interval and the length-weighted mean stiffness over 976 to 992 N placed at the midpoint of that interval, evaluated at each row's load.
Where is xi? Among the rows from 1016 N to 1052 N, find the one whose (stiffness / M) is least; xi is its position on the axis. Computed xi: 1022.0 N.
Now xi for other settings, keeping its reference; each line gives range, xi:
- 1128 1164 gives 1158.0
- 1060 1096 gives 1070.0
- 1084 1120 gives 1086.0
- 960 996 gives 986.0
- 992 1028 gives 1022.0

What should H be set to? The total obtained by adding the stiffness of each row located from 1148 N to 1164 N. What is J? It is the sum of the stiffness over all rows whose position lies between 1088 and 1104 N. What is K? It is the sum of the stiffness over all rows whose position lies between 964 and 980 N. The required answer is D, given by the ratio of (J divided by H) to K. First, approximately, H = 6.64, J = 8.97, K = 9.10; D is 0.148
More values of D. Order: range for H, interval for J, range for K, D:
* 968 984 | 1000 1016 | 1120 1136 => 0.103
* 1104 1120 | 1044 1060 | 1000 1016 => 0.111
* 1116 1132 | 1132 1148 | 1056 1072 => 0.145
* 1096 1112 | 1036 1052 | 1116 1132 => 0.106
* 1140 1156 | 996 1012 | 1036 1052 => 0.117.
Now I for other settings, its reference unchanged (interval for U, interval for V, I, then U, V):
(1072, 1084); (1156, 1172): 1.5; 0.173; 2.152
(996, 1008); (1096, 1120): 3.5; 0.026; 2.3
